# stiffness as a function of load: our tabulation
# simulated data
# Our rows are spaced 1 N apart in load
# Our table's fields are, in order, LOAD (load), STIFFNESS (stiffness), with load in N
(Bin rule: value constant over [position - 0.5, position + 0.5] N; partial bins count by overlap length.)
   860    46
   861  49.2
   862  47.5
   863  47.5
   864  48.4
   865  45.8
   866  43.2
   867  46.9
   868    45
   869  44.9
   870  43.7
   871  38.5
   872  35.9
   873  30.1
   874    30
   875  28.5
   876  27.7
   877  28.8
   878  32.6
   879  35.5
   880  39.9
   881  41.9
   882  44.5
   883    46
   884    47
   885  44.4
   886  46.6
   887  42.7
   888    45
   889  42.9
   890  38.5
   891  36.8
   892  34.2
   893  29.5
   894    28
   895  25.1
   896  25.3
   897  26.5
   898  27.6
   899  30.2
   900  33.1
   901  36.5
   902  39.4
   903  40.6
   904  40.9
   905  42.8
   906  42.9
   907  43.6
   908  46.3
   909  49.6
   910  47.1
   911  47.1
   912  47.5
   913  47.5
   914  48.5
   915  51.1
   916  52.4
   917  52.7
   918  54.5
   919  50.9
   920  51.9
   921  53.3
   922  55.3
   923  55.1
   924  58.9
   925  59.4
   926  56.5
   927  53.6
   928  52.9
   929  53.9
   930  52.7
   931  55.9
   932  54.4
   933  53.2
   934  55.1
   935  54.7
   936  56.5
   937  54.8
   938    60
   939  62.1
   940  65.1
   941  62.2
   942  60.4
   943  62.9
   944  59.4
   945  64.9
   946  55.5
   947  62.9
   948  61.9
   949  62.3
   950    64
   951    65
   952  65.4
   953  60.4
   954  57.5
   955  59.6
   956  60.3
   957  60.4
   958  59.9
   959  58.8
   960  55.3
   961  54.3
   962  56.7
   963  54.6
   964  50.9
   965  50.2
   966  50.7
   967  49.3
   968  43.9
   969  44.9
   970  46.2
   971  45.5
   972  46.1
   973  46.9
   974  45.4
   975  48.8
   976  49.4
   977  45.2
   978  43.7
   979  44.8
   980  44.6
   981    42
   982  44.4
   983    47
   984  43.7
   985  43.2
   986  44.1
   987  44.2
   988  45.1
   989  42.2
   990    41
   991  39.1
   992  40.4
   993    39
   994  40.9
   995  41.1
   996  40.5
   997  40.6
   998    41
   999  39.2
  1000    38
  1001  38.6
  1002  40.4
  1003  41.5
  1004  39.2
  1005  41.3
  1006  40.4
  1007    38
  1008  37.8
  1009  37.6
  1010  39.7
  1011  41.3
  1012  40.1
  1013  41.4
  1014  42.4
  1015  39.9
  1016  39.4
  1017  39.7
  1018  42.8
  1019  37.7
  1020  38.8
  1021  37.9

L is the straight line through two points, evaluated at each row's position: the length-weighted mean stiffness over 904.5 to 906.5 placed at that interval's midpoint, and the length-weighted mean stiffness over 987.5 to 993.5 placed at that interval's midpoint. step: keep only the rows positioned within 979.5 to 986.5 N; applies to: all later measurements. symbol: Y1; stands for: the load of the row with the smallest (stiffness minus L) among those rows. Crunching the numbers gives 981 N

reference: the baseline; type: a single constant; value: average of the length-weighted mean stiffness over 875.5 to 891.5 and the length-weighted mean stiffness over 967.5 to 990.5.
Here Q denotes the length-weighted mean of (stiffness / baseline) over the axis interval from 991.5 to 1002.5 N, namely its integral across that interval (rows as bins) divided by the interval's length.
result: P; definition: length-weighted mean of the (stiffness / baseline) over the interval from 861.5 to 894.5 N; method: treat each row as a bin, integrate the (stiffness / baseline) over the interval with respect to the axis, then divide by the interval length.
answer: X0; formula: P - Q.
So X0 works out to 0.0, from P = 0.93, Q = 0.94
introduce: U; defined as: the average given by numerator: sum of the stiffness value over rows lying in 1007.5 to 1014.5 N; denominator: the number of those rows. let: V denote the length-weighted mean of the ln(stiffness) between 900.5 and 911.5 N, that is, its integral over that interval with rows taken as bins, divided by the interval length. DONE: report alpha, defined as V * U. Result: 151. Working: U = 40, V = 3.77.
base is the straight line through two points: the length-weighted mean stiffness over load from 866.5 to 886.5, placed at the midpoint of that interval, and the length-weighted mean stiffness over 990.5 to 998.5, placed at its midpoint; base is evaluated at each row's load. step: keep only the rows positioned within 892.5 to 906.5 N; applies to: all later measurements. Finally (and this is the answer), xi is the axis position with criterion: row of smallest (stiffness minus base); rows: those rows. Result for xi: 895 N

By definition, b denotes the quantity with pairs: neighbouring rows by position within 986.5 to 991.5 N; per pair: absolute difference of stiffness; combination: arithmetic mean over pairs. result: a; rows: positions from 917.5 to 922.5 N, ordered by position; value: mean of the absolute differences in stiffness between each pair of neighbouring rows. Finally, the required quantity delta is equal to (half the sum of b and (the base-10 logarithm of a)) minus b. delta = -0.71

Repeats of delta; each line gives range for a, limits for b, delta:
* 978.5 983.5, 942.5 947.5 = -3.08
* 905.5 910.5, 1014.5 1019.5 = -0.94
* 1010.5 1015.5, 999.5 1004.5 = -0.64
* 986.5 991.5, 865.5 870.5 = -0.74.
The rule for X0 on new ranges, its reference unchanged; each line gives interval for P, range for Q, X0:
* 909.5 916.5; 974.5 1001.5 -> 0.1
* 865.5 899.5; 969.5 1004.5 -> -0.1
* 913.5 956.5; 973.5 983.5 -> 0.3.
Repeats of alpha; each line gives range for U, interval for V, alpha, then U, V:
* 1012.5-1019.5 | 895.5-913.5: 148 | 40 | 3.66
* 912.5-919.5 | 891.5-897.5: 170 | 51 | 3.33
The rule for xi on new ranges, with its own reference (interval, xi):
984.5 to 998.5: 993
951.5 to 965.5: 965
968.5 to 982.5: 981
